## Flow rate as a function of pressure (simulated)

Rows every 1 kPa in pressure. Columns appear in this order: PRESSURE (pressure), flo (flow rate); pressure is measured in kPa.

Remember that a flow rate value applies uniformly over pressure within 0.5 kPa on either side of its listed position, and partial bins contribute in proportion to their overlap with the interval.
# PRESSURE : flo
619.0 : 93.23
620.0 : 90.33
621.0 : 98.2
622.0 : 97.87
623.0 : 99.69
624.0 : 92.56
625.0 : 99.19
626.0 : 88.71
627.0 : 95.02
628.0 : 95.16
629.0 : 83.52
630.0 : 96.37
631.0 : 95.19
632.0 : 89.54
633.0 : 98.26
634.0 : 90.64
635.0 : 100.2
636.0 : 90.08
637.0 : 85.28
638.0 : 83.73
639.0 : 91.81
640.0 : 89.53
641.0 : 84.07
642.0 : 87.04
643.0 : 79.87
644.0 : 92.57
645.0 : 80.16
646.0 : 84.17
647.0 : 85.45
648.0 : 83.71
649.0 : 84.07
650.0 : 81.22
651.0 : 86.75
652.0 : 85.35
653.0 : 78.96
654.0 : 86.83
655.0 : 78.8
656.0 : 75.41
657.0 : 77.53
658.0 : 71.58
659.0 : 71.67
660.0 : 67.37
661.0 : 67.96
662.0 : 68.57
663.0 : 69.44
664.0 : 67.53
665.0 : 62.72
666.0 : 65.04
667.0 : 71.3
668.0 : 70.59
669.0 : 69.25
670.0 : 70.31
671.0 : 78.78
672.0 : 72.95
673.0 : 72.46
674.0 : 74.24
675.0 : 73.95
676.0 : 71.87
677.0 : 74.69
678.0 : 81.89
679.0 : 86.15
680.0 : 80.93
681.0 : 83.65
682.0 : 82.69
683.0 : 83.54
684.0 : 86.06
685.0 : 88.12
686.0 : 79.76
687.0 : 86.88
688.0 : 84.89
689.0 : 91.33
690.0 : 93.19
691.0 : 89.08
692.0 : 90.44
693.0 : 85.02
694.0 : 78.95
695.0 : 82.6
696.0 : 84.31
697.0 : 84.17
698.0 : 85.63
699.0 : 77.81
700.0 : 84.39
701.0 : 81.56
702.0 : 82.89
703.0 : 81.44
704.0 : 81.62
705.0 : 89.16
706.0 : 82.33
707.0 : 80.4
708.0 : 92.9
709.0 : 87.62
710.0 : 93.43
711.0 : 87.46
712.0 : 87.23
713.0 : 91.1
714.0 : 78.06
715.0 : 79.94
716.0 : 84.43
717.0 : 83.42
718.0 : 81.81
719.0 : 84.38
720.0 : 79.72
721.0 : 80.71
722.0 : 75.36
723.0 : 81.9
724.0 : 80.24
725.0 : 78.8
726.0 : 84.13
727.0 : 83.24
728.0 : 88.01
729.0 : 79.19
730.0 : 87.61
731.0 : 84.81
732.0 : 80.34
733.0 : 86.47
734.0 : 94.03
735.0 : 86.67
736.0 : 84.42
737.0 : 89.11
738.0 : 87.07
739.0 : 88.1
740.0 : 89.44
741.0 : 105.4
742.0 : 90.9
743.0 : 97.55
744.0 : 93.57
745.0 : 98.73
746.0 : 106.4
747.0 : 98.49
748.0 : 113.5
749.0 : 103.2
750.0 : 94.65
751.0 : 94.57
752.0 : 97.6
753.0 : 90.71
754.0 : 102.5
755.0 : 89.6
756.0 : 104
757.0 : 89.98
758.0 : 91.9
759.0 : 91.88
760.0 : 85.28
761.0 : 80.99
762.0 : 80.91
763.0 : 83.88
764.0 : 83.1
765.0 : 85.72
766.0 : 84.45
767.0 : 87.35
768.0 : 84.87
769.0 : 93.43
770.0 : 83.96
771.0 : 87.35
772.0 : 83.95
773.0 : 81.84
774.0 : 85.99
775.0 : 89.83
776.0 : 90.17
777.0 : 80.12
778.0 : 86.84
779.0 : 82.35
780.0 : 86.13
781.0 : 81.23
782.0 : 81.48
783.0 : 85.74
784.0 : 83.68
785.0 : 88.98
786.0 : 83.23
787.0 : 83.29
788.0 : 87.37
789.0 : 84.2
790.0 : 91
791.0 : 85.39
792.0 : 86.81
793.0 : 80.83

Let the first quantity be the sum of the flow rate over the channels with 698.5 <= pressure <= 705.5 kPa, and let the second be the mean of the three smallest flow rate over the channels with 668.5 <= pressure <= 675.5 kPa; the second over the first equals 0.12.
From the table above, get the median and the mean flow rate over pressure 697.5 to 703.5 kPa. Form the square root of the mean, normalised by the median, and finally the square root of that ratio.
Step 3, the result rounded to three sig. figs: 0.332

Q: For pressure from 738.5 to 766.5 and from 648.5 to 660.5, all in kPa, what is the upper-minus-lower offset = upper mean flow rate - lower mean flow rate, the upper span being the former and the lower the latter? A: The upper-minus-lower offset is 15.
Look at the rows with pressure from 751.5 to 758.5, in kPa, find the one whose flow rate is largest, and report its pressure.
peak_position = 756.0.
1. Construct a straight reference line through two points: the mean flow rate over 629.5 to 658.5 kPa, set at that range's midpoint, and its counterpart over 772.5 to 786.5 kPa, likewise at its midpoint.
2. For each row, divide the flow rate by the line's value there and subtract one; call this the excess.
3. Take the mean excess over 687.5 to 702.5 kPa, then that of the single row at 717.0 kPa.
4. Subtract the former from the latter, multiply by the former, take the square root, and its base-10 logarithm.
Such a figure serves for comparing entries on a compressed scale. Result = -2.01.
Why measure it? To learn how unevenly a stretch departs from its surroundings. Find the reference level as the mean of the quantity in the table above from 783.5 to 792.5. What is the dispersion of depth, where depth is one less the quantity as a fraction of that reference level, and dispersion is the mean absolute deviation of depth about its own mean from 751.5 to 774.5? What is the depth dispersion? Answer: 0.057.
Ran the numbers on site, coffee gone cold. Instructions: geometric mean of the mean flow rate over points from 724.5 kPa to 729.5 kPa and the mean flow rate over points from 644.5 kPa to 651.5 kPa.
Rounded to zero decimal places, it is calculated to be 83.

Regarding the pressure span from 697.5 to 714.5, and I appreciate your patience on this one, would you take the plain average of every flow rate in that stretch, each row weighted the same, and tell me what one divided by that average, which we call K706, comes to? 0.0118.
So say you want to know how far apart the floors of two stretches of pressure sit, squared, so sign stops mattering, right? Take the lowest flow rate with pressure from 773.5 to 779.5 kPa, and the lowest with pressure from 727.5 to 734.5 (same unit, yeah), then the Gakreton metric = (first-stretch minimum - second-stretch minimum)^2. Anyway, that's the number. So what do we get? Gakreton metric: 1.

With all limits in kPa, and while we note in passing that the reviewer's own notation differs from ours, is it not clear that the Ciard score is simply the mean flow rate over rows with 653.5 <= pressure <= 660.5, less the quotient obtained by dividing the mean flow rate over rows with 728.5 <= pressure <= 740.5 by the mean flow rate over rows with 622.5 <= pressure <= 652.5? 74.6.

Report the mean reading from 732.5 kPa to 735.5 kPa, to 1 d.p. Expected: 89.1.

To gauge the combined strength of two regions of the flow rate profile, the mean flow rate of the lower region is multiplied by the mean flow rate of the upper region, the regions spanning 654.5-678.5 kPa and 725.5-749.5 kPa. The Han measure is 6593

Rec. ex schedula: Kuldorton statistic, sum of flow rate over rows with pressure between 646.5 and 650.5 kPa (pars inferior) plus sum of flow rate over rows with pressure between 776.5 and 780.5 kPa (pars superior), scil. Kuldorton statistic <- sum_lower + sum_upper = 670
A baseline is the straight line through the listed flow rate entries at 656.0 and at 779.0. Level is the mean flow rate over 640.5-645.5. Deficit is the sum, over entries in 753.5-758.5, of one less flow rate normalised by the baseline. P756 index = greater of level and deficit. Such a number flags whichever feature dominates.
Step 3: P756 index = 85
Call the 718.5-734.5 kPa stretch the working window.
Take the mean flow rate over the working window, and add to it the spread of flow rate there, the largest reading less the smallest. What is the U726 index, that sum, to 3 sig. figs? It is 102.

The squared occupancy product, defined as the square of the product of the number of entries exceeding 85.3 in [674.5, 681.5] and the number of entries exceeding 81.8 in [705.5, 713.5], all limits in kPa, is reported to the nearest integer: 49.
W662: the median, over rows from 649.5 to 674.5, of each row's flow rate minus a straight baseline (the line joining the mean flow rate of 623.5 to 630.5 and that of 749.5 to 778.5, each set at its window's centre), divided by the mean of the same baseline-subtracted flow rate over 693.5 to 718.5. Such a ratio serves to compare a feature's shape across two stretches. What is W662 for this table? 3.26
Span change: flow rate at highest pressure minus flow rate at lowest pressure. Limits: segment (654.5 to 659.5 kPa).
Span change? -7.1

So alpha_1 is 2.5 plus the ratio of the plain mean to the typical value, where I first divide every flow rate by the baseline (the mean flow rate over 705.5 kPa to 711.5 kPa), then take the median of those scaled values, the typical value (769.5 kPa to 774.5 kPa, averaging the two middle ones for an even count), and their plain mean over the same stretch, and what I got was 3.51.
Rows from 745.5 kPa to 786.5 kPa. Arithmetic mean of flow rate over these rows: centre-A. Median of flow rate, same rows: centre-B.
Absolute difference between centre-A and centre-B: 2.47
